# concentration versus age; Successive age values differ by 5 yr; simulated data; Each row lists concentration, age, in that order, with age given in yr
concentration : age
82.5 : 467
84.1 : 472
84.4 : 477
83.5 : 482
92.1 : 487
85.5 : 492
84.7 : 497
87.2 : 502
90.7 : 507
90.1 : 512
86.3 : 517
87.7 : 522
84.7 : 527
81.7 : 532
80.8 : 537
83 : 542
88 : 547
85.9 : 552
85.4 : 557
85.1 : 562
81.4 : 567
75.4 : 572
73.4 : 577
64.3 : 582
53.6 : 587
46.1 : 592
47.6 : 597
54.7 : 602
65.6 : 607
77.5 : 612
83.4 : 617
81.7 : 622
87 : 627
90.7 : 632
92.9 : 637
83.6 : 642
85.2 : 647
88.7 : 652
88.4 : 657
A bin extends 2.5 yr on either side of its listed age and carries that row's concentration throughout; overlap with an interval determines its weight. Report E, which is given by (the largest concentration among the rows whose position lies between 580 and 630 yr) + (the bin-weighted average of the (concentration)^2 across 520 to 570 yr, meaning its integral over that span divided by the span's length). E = 7191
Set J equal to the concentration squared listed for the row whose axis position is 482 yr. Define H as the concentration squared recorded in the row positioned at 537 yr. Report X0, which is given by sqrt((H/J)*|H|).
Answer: 78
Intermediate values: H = 6529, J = 6972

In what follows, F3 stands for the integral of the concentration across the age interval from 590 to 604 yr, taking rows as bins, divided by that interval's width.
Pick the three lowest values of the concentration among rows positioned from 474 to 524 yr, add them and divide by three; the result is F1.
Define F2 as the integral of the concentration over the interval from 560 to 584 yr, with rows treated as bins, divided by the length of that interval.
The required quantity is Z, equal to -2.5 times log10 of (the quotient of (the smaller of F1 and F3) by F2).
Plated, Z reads 0.5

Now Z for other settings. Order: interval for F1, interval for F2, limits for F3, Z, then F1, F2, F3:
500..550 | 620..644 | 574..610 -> 0.4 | 82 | 87.4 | 58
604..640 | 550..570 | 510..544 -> 0.1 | 75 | 84.2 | 85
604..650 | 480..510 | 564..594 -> 0.3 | 75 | 87.4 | 66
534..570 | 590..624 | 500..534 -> -0.2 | 82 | 65.3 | 87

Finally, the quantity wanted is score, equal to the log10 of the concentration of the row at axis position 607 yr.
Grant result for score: 1.82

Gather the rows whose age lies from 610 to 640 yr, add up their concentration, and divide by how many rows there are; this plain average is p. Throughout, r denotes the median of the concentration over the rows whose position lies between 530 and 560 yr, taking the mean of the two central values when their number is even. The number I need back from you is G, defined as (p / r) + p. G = 86.5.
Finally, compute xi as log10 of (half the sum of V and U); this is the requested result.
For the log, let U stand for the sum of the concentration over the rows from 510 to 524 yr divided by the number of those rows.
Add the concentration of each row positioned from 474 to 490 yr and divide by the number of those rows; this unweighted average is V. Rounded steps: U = 88.0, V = 86.7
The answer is 1.94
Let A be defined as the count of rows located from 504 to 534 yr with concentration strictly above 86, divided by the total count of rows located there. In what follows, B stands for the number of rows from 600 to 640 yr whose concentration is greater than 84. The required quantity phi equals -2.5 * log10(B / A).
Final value -1.6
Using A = 0.7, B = 3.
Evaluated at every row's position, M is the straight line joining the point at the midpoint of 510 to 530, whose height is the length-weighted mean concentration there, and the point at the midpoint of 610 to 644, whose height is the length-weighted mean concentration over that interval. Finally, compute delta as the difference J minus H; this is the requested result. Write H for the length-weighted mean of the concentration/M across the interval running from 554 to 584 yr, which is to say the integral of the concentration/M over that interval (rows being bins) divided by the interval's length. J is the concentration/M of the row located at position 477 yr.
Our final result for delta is 0.06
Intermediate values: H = 0.90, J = 0.96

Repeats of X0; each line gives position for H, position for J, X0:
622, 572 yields 89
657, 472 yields 93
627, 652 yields 85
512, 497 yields 96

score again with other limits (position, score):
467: 1.92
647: 1.93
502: 1.94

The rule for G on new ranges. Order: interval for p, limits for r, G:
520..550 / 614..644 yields 85.3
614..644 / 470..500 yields 87.6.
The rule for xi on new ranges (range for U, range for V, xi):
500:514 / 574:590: 1.88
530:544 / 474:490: 1.93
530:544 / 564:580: 1.90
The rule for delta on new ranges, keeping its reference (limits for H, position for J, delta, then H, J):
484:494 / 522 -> -0.01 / 1.01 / 1.01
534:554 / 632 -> 0.09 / 0.97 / 1.06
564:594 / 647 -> 0.23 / 0.77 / 1.00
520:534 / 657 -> 0.07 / 0.97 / 1.04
